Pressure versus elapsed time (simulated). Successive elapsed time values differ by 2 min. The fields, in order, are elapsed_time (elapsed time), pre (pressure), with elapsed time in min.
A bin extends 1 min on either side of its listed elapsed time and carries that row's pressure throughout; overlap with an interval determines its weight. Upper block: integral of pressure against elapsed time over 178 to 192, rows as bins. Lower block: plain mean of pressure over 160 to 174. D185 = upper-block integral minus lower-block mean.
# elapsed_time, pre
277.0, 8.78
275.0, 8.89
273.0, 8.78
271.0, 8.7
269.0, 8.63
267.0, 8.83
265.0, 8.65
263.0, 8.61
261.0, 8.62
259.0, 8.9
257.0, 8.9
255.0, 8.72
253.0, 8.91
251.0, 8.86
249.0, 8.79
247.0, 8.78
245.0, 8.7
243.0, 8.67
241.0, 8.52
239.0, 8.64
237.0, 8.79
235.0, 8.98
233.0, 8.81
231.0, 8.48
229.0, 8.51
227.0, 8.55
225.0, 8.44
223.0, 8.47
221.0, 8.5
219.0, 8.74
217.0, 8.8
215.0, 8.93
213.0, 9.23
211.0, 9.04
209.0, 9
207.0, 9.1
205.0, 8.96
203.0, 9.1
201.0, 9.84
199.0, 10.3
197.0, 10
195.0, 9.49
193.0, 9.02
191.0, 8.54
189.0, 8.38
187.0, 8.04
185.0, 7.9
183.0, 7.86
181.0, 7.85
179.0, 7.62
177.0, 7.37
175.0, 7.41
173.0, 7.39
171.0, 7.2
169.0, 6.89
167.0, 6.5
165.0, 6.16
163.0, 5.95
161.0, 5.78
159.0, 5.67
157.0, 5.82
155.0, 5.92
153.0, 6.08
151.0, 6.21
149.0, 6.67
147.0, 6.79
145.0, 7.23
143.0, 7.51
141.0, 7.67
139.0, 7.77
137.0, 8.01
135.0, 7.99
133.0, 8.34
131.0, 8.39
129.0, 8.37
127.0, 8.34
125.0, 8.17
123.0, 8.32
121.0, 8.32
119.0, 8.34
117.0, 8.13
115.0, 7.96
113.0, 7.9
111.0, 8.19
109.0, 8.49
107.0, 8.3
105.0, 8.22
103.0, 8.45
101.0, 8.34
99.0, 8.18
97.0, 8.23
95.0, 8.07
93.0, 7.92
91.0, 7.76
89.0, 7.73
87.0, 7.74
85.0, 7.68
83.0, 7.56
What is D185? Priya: 106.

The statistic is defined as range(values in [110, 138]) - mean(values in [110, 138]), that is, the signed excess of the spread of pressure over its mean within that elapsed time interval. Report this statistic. -7.7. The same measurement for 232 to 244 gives -8.3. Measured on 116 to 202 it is -3.0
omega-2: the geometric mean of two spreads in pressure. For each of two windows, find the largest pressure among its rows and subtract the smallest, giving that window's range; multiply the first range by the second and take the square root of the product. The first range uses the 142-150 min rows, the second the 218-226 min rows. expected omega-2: 0.50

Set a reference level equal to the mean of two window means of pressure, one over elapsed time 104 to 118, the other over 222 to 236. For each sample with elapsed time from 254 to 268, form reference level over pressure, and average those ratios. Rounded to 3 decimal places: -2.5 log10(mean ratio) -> 0.045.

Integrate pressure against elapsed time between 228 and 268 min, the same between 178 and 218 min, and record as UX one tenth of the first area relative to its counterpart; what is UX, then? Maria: 0.099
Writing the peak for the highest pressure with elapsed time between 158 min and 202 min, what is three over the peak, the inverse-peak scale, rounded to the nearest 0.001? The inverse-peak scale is 0.291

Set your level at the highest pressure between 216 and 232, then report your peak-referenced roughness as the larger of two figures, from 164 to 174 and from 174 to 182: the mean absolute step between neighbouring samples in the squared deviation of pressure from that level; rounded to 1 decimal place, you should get 1.2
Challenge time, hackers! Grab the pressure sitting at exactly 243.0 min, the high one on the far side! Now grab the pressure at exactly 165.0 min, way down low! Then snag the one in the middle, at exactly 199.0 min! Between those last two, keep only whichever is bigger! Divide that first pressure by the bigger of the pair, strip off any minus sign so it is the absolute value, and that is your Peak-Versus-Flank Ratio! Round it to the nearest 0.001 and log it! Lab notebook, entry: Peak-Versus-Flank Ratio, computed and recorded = 0.842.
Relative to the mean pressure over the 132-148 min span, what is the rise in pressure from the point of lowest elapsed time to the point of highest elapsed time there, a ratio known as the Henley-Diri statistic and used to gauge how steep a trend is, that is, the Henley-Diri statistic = -0.20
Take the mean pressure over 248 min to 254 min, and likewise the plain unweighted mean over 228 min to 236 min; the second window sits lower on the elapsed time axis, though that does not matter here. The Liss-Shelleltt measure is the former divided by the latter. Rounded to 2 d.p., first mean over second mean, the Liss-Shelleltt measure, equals 1.02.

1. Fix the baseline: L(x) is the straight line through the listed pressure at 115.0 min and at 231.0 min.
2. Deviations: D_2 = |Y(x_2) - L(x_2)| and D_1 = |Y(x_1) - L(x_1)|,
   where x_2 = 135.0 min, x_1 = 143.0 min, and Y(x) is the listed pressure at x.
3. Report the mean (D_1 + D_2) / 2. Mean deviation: 0.32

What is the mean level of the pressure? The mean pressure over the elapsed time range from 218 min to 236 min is 8.6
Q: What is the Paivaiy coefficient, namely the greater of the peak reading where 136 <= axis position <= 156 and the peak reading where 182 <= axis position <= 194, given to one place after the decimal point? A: 9.0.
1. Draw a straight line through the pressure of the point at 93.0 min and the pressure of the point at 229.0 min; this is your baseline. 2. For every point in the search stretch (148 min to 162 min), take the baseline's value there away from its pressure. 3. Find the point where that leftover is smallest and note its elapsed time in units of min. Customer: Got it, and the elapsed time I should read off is 159.0 min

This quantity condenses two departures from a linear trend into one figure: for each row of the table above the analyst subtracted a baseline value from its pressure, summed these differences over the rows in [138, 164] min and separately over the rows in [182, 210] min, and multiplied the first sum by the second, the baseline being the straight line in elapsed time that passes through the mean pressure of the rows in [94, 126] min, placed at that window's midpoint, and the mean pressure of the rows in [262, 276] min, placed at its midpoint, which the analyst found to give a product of -155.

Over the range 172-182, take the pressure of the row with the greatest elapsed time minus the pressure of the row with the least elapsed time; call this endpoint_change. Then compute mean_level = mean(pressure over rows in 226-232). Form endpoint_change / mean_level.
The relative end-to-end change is 0.054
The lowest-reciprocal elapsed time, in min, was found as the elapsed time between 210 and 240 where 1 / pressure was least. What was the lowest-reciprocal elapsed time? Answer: 213.0 min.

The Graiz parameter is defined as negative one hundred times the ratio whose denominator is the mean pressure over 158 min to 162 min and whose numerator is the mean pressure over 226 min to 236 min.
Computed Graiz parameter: -151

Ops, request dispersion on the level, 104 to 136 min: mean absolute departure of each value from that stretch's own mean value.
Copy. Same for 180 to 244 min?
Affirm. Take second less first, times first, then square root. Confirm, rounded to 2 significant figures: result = 0.20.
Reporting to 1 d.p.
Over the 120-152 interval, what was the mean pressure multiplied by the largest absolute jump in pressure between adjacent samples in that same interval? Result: 3.6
